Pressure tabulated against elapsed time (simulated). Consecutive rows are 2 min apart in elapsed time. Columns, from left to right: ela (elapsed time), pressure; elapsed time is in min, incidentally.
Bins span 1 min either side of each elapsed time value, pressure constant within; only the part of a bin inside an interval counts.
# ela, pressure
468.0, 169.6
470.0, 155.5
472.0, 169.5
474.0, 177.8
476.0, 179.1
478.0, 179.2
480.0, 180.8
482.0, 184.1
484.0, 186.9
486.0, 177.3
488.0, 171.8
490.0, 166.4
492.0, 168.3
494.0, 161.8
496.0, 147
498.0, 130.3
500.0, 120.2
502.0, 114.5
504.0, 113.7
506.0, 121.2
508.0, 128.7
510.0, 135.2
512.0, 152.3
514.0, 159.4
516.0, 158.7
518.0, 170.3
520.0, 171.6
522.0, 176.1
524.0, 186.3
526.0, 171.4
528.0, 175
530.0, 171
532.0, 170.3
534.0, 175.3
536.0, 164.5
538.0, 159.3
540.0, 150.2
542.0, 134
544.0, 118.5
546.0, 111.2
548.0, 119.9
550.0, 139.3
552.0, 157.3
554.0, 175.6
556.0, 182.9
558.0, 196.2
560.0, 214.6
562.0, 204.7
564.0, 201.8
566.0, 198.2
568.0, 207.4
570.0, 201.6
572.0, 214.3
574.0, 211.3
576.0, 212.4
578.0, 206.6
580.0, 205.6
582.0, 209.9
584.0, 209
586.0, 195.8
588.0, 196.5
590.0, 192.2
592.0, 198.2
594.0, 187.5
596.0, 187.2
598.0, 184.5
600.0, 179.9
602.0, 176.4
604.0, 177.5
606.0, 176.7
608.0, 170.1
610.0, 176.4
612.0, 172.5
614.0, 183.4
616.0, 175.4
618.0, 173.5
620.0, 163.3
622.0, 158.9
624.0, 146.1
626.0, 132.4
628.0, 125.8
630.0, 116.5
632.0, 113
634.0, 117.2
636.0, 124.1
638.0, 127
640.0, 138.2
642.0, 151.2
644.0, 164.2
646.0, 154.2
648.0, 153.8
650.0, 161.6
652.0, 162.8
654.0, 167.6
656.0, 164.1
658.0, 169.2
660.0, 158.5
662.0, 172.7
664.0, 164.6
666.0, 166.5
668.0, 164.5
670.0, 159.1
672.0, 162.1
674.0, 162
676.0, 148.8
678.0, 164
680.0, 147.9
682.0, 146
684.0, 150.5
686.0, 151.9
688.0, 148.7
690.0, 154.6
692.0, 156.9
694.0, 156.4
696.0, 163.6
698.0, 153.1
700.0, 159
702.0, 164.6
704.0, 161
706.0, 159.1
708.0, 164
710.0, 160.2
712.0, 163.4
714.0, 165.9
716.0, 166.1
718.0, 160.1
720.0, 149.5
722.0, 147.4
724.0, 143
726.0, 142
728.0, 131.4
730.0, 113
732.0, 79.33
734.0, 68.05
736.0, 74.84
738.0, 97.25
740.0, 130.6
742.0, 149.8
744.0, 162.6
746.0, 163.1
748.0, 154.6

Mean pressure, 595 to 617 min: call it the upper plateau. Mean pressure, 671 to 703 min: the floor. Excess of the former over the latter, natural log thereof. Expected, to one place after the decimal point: 3.1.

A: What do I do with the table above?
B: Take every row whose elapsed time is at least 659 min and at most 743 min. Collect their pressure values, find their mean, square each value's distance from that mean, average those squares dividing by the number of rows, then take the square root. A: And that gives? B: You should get 24.8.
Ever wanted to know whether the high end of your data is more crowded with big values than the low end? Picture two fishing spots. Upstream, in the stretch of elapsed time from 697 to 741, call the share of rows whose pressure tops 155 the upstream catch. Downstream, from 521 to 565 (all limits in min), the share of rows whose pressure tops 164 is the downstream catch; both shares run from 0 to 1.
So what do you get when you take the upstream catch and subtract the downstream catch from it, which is -0.2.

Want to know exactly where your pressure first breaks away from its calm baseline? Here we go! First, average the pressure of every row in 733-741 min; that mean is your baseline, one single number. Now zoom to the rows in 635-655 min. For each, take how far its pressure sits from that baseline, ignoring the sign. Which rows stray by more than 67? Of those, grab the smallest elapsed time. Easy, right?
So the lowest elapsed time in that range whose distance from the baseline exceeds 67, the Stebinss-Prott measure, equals 644.0 min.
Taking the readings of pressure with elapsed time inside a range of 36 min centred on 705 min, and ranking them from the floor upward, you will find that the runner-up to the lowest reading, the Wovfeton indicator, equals 148.7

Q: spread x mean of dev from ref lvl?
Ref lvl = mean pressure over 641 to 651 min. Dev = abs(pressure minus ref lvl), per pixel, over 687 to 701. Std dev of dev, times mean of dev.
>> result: 10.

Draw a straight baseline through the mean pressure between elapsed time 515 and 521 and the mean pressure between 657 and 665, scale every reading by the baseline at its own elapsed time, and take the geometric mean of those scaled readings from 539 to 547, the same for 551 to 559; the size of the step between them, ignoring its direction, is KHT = 0.30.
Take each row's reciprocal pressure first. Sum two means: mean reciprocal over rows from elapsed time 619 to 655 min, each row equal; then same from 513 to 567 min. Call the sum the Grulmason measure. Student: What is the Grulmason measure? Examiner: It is 0.0132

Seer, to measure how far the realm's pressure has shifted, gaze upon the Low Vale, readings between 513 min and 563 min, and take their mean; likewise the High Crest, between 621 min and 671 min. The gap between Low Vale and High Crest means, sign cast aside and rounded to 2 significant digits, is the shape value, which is 15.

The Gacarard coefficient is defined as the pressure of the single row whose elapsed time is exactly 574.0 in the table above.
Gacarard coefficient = 211.3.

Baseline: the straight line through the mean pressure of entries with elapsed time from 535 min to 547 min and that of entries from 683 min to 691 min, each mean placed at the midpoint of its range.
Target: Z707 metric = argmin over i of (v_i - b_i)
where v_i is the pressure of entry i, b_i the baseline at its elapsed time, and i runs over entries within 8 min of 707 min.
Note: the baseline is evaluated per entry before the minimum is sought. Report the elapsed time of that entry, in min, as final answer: 706.0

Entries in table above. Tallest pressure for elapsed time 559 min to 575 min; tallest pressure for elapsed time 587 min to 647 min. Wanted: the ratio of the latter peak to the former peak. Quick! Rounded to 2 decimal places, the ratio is 0.92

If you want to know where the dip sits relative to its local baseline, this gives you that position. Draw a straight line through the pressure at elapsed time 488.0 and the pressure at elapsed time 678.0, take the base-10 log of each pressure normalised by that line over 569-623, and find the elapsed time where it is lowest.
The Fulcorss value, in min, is 622.0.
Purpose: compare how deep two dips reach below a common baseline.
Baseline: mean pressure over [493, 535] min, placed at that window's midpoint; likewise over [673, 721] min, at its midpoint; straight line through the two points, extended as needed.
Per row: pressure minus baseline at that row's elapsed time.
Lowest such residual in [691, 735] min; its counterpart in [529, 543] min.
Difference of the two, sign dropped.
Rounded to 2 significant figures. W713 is 71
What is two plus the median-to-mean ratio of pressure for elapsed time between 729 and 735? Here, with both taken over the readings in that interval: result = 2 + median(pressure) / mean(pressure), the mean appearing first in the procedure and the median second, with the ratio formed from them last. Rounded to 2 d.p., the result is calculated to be 2.91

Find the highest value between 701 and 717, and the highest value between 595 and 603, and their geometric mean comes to 176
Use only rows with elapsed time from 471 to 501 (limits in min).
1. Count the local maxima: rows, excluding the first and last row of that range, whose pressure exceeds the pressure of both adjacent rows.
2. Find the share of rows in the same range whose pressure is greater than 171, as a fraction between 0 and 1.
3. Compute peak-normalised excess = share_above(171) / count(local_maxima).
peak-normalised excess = 0.27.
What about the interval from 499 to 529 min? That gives 0.17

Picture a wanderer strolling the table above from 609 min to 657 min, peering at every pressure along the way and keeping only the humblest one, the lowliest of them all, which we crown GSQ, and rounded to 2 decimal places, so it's 113.00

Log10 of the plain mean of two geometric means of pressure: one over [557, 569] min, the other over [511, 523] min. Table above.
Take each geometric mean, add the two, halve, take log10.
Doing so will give 2.27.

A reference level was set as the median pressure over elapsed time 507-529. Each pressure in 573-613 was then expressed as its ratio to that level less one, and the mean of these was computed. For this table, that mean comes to 0.12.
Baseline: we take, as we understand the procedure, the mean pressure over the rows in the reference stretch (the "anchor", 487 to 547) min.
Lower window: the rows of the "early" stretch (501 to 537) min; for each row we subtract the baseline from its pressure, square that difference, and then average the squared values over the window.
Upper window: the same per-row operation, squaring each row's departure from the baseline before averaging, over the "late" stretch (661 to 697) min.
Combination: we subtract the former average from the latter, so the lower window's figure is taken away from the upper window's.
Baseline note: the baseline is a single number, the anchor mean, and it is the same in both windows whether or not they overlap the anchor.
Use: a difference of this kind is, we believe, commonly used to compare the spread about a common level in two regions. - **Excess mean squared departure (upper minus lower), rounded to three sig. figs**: -439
